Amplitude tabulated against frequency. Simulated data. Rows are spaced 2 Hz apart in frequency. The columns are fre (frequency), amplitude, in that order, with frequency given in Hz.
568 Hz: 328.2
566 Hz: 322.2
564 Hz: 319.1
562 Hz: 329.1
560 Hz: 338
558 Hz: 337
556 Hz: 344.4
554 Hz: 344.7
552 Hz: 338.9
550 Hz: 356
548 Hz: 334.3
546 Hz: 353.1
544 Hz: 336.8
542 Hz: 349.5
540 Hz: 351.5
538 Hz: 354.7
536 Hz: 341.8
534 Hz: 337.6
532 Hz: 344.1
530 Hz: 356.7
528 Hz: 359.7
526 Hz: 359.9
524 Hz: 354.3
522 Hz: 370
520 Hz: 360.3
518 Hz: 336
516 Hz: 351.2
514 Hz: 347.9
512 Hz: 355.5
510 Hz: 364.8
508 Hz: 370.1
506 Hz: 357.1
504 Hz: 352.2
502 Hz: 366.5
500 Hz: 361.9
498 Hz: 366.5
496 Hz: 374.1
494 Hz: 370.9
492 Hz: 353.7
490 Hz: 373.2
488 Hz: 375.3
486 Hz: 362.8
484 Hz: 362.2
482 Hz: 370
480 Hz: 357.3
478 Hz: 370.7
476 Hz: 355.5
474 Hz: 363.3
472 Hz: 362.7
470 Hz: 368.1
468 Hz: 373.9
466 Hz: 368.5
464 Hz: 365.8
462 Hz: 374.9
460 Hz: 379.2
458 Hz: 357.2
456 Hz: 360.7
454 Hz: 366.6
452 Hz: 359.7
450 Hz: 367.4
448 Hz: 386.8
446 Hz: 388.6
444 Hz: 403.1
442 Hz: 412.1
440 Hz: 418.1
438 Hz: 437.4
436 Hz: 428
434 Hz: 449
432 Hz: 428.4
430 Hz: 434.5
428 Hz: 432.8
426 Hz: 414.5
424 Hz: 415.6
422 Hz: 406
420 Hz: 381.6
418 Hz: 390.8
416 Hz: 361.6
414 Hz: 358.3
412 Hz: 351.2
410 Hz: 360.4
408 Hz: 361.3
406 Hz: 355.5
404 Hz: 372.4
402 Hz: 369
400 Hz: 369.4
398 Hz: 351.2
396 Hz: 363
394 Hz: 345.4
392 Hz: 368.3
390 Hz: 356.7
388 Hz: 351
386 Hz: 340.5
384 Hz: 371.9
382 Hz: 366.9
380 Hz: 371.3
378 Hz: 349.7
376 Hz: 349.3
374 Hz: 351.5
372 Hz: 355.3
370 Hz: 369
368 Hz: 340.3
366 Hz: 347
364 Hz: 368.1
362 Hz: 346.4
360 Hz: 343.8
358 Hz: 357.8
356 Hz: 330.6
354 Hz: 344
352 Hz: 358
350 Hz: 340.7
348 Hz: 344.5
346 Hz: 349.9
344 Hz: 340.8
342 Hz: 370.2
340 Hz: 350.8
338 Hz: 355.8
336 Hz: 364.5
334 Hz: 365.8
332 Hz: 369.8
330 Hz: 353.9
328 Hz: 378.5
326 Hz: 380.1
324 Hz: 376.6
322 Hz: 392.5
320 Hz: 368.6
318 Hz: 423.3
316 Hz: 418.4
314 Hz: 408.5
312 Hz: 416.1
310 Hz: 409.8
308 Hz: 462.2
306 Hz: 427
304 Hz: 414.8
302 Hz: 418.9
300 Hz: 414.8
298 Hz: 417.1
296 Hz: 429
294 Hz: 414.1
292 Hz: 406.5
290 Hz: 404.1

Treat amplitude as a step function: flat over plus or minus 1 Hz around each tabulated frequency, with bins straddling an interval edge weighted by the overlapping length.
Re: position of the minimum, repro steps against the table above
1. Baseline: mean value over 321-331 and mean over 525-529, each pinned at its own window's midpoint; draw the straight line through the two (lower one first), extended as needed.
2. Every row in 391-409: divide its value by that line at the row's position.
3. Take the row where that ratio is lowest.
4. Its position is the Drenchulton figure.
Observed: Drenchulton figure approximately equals 394 Hz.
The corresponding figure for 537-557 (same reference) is 548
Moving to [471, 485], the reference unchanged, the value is 476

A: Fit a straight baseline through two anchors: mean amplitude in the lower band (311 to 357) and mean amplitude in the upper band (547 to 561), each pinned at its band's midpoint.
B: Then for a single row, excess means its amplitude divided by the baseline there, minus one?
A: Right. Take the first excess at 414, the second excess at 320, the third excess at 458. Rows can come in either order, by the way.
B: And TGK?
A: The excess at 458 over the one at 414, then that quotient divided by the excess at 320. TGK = 340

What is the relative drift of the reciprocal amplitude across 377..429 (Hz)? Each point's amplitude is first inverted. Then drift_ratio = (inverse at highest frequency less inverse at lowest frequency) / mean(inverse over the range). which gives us -0.20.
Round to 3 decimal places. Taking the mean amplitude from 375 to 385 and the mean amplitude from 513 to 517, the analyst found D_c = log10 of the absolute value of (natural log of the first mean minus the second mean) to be 2.536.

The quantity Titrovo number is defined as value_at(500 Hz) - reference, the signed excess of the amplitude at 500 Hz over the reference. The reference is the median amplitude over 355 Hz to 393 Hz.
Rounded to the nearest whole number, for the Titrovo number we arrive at 10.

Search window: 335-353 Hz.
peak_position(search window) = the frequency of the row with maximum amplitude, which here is 342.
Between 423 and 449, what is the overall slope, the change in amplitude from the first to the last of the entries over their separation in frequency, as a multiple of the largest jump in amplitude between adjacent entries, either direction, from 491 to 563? -0.049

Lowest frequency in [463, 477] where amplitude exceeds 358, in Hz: 464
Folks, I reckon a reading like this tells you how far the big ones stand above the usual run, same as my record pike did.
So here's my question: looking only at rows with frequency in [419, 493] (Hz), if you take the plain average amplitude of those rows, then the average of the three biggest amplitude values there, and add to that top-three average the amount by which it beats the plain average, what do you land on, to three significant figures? 495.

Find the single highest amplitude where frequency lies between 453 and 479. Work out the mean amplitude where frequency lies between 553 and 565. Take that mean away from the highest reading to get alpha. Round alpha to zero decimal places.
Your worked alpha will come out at 44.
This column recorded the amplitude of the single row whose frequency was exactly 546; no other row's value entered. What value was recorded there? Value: 353.1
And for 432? 428.4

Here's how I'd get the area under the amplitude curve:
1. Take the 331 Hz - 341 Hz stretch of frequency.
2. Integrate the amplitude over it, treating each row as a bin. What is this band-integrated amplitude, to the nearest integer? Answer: 3613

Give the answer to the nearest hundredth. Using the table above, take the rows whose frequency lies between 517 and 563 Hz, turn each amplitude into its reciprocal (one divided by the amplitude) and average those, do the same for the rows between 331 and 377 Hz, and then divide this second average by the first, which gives 0.98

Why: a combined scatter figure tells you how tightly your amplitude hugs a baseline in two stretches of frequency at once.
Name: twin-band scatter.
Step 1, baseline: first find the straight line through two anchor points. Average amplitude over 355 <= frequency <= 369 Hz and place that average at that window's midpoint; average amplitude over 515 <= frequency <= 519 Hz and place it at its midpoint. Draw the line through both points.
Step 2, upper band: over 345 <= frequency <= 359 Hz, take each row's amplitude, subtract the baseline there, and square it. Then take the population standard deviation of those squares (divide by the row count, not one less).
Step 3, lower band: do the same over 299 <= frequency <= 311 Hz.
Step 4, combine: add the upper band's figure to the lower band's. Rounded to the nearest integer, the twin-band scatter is 3219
